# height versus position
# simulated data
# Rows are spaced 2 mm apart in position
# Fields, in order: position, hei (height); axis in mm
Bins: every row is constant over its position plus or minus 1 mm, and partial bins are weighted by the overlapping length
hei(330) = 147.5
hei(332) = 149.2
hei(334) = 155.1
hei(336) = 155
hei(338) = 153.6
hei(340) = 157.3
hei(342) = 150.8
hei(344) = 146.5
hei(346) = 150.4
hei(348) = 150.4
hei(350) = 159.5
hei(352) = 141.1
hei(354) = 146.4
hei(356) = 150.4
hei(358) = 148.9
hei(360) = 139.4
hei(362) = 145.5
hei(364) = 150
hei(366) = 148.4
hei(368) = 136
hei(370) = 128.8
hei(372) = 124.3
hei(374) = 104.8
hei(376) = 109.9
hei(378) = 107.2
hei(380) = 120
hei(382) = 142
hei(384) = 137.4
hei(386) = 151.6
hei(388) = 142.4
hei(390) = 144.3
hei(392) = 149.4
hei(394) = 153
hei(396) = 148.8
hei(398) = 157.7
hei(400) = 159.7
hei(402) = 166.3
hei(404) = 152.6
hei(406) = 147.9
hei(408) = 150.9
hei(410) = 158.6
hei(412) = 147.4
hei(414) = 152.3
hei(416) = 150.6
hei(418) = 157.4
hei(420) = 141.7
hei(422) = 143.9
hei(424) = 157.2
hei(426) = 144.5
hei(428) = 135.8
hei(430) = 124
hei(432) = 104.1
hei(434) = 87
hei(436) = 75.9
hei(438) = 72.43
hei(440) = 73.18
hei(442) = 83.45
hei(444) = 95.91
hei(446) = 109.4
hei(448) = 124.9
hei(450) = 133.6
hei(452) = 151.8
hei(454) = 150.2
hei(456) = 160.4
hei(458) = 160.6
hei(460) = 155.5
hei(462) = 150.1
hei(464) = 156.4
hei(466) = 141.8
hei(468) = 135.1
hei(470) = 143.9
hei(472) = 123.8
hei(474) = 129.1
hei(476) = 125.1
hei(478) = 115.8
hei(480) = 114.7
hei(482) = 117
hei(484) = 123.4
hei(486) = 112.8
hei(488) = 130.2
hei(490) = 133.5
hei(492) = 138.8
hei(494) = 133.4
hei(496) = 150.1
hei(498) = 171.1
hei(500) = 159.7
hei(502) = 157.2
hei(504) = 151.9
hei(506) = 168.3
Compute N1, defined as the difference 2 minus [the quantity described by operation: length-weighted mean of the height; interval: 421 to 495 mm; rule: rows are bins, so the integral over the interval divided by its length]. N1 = -124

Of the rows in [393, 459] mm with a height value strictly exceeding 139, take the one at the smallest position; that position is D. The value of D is 394 mm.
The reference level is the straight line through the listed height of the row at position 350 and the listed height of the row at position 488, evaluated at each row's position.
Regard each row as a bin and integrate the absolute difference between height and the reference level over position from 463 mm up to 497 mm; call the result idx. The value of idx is 346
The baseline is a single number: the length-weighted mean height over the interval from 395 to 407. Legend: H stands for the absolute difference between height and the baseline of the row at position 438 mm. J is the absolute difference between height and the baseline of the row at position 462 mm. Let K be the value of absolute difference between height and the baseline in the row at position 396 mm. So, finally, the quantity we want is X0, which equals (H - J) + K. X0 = 84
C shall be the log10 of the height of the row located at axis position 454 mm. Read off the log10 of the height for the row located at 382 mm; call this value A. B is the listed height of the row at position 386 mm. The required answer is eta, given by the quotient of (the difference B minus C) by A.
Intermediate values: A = 2.152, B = 151.6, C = 2.18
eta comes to 69.4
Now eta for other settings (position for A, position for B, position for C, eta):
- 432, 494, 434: 65.2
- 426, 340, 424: 71.8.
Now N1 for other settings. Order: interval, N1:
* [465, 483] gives -125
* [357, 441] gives -134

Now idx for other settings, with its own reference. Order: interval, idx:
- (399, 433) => 311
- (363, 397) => 621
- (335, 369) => 349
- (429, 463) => 1137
